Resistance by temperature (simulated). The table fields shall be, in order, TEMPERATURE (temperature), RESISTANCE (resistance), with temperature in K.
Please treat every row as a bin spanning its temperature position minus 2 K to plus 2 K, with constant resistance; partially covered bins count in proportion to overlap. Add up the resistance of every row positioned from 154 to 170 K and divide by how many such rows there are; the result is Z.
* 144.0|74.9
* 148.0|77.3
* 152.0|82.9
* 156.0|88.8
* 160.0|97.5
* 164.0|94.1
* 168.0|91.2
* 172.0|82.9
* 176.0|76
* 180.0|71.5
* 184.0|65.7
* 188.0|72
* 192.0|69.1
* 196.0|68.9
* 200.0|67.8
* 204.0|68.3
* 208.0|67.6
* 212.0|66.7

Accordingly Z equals 92.9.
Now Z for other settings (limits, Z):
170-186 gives 74.0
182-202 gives 68.7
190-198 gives 69.0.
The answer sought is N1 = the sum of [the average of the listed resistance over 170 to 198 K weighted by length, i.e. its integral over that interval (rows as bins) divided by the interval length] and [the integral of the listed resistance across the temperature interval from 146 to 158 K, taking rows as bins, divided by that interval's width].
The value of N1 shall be 155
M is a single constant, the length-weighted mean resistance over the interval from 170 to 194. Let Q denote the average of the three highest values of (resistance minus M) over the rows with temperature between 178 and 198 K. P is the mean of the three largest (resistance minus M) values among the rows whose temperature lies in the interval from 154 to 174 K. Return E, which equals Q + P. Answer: 19.4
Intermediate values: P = 21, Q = -2.0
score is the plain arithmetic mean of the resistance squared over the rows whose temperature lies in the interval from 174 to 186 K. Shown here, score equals 5068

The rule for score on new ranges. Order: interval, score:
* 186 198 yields 4902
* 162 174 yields 8015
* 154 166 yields 8749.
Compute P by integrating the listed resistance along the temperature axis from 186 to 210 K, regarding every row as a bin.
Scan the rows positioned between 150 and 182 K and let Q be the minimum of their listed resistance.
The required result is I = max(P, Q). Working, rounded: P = 1655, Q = 71.5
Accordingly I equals 1655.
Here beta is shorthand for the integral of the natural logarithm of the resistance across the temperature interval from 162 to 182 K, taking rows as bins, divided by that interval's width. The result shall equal 4.42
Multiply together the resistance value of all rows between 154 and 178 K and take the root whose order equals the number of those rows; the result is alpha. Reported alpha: 88.1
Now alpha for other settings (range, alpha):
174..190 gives 71.2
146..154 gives 80.1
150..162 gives 89.5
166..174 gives 87.0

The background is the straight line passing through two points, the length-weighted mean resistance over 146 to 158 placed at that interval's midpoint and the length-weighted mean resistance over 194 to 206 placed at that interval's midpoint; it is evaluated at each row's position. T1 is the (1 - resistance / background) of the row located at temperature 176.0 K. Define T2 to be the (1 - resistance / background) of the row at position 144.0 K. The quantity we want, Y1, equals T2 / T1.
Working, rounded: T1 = 0.00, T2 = 0.12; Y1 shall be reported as -28.0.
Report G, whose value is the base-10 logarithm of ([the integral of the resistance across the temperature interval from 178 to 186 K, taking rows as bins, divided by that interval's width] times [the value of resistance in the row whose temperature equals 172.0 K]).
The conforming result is 3.75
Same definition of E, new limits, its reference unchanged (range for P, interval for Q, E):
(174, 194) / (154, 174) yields 21.7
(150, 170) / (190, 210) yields 17.3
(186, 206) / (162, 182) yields 13.7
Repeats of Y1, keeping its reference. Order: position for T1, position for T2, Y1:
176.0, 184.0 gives -23.3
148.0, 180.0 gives 0.5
